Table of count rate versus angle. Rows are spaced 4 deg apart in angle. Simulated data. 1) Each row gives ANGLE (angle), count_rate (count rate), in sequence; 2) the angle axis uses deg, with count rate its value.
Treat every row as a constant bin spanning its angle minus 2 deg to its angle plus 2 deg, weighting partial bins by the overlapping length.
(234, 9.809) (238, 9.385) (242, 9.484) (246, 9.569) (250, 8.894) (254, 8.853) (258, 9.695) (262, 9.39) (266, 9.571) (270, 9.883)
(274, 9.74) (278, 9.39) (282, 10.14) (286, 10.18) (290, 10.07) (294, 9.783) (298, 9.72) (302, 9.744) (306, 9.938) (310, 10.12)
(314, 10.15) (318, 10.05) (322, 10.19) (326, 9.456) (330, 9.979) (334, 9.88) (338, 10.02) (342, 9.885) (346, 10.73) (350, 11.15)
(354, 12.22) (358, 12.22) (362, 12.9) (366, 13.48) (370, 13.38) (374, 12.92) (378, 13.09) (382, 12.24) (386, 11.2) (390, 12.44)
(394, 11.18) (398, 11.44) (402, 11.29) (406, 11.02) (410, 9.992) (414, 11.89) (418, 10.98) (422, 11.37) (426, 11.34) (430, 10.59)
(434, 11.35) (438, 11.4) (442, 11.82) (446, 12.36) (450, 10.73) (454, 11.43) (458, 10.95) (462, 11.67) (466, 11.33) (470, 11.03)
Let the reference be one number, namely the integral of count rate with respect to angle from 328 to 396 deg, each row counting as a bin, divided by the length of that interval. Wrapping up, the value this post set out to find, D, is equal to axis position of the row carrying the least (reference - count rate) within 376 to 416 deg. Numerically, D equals 378 deg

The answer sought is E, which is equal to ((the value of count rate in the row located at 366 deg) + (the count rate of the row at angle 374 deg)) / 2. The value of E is 13.2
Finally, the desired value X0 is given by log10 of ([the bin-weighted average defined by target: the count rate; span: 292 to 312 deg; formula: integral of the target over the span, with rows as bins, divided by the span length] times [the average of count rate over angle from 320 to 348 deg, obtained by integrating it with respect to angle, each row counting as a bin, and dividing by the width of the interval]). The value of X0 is 1.99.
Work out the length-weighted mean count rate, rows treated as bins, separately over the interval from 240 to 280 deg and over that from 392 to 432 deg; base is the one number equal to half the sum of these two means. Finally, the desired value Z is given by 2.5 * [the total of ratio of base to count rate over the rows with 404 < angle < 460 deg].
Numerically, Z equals 32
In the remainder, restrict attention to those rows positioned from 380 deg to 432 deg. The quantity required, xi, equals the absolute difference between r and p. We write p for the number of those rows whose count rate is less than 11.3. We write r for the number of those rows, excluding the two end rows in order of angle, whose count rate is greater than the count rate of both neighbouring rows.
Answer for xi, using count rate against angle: 3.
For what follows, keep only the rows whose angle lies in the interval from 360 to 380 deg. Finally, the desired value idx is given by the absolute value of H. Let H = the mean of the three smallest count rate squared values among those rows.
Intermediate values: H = 168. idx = 168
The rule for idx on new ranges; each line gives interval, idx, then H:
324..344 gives 95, 95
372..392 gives 143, 143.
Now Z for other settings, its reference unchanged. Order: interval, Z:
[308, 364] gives 34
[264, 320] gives 36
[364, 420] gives 30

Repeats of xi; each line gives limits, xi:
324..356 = 5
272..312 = 9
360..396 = 1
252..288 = 7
